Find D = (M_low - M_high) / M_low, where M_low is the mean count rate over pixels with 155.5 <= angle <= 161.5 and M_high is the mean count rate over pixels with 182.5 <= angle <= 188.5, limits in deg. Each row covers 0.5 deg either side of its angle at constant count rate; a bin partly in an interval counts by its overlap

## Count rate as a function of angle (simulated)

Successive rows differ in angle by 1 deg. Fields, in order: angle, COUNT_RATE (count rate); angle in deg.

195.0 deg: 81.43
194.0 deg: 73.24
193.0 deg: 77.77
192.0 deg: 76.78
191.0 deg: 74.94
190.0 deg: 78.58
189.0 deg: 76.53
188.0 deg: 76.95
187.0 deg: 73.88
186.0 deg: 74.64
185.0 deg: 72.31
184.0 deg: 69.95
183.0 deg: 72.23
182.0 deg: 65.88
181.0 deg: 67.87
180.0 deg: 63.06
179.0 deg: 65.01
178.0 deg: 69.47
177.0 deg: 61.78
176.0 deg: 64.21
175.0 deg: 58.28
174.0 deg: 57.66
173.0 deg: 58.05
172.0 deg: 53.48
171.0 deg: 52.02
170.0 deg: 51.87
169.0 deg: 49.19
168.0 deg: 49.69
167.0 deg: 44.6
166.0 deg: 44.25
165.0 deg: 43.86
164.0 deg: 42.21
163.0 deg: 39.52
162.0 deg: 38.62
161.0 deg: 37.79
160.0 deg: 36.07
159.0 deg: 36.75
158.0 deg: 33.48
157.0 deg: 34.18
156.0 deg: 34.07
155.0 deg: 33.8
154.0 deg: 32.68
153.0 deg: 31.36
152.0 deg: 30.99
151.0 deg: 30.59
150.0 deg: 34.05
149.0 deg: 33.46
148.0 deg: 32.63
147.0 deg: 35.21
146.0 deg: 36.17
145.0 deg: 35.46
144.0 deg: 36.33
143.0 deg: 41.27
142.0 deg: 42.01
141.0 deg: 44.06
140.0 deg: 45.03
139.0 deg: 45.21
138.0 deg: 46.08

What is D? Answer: -1.1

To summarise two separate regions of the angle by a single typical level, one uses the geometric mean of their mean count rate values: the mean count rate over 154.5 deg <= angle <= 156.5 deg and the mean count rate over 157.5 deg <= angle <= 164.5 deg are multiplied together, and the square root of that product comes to 36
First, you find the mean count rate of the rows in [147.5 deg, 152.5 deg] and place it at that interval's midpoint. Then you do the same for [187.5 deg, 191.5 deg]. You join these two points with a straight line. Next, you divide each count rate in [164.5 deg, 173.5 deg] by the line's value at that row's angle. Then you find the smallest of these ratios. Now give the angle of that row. 167.0 deg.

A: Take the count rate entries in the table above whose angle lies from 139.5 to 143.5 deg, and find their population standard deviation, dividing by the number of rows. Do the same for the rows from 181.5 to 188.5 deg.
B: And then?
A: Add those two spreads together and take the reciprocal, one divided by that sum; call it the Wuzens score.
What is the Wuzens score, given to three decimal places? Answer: 0.208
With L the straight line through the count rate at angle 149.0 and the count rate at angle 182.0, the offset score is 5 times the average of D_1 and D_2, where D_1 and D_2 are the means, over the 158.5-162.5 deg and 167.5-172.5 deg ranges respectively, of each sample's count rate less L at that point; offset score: -26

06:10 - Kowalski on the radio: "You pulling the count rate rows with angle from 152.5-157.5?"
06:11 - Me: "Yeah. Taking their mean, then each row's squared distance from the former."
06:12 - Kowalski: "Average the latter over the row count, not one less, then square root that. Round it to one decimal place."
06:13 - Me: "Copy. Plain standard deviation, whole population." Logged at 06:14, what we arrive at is 1.1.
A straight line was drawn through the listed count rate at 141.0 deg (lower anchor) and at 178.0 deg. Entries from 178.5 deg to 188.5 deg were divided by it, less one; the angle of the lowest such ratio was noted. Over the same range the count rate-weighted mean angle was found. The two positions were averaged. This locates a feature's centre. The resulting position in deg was 181.8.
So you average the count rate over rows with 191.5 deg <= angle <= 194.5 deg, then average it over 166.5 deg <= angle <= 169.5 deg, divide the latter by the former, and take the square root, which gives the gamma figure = 0.79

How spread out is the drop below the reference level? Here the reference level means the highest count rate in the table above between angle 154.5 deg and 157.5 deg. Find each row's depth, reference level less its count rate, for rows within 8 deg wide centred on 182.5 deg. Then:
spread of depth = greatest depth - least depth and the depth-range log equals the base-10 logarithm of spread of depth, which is 1.06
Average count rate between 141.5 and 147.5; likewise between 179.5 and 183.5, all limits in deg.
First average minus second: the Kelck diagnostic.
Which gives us -30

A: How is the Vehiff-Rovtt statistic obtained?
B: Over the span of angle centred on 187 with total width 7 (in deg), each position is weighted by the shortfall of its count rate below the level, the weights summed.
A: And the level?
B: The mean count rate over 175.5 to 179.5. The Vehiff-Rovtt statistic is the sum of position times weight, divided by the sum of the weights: 187.5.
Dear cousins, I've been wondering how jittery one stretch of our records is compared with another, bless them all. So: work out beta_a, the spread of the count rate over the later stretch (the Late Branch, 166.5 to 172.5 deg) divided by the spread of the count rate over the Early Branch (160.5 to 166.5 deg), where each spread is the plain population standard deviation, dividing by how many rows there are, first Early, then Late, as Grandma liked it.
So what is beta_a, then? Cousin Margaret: 1.1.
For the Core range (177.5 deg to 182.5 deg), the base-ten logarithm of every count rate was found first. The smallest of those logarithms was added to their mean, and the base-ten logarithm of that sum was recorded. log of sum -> 0.56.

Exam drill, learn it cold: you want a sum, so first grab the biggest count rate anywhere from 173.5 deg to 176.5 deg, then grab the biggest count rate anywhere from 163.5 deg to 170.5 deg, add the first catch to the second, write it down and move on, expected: 116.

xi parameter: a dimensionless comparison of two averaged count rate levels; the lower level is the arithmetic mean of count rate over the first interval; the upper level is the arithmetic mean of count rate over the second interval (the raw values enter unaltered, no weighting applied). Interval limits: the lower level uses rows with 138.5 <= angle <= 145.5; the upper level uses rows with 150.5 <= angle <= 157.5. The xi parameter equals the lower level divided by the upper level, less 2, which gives -0.73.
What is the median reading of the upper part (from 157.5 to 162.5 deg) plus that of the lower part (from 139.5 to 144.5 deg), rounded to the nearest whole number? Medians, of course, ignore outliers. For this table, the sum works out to 79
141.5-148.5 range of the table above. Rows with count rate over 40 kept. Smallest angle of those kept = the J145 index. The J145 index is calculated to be 142.0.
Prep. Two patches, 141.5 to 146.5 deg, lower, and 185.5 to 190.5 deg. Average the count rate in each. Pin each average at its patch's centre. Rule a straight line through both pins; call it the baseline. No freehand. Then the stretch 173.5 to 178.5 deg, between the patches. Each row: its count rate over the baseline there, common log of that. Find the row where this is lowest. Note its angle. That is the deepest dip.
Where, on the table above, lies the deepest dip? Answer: 175.0 deg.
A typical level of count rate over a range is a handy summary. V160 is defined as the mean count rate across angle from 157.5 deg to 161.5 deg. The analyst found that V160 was 36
